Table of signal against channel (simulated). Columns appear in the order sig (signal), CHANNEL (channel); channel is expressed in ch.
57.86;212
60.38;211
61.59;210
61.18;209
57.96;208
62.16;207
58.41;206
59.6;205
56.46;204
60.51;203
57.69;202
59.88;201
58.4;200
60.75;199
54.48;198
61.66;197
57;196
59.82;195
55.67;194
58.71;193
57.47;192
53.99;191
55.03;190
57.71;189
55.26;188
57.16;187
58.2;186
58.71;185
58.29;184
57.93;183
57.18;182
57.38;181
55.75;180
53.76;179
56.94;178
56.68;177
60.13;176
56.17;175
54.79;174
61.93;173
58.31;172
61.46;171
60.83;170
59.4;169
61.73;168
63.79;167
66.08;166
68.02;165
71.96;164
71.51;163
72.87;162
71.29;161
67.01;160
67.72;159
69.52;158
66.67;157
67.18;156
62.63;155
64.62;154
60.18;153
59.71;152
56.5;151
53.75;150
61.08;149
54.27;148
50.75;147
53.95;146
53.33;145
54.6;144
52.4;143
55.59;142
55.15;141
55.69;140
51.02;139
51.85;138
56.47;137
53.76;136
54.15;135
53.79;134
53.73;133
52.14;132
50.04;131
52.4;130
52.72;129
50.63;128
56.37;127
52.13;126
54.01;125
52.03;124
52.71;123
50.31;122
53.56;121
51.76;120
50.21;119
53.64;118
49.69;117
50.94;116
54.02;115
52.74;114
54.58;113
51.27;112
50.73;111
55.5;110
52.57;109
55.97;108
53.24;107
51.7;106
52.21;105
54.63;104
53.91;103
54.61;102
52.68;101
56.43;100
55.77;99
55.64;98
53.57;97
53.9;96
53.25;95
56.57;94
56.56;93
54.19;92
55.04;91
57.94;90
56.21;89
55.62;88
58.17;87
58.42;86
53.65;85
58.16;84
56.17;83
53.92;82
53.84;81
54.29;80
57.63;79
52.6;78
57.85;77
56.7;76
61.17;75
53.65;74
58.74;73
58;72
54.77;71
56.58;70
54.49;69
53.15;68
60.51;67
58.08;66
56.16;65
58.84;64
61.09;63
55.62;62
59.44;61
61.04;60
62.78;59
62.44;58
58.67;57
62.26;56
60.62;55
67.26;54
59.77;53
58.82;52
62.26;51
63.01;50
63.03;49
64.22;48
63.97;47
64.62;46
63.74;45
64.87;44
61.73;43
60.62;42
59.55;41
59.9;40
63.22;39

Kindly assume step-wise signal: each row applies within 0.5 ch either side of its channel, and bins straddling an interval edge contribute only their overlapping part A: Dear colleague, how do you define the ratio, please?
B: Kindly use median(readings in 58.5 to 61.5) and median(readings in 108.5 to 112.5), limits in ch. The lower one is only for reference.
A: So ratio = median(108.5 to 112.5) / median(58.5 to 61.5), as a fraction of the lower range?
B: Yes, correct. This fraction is 0.85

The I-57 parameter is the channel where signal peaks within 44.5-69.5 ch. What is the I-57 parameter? 54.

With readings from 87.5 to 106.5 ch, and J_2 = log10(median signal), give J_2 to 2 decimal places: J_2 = 1.74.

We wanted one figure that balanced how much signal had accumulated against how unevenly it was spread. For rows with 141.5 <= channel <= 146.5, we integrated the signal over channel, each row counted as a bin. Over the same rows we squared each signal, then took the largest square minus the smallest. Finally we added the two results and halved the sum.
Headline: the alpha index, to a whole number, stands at 307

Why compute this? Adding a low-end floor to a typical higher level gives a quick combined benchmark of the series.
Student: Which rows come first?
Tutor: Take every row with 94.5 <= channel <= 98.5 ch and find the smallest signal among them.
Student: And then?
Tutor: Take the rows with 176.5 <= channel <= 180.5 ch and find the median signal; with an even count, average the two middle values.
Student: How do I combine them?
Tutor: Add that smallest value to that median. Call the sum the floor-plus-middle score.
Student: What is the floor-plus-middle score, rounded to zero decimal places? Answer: 109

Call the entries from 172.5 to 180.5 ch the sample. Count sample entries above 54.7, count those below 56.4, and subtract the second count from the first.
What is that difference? 3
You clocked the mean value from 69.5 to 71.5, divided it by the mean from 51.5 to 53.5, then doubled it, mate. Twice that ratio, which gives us 1.88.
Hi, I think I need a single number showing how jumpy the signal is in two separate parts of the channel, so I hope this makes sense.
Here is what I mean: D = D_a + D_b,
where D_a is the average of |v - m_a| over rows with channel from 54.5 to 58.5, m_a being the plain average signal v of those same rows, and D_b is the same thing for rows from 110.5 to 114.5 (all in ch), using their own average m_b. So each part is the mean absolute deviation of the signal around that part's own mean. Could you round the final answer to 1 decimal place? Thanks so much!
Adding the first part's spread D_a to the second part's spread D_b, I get 2.7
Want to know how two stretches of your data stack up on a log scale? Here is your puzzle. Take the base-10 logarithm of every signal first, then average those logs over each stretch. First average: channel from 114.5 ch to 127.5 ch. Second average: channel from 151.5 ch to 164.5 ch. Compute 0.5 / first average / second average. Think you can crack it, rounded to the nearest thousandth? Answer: 0.159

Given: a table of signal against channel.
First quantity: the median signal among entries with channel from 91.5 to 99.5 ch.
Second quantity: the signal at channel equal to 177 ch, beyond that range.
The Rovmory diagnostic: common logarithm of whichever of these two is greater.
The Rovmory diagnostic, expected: 1.75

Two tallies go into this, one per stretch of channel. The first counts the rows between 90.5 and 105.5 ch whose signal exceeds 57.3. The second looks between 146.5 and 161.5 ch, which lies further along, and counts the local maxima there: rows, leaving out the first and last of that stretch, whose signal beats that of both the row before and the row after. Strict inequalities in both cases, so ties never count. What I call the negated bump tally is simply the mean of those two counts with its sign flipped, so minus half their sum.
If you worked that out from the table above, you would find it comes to -2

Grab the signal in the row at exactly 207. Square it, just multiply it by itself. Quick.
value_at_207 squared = 3864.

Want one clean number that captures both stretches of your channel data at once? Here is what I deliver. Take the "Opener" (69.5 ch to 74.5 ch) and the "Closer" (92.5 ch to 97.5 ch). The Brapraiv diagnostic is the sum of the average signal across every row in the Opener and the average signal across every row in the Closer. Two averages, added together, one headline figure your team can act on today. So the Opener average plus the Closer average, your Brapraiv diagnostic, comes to 111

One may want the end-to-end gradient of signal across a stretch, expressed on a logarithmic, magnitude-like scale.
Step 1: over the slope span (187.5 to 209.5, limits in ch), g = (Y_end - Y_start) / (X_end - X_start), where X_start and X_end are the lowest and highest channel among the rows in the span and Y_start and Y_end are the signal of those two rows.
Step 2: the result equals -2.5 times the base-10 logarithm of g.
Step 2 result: 1.4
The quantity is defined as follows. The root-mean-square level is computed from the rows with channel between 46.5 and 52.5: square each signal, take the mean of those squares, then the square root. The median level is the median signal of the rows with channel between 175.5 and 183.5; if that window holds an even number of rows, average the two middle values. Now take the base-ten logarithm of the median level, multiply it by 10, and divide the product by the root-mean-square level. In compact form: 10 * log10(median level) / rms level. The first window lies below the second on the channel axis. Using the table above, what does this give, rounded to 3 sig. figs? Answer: 0.281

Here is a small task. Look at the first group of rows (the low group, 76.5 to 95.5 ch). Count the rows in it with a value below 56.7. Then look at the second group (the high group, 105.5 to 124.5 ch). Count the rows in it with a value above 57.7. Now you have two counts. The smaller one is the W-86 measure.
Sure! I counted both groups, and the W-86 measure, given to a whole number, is 0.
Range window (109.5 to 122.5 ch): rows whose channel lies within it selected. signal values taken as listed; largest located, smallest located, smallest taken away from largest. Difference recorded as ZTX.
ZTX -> 5.8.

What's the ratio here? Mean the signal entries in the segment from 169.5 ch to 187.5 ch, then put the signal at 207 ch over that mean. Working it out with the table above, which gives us 1.07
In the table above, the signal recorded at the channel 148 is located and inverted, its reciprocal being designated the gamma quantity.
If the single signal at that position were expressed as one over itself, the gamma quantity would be 0.0184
